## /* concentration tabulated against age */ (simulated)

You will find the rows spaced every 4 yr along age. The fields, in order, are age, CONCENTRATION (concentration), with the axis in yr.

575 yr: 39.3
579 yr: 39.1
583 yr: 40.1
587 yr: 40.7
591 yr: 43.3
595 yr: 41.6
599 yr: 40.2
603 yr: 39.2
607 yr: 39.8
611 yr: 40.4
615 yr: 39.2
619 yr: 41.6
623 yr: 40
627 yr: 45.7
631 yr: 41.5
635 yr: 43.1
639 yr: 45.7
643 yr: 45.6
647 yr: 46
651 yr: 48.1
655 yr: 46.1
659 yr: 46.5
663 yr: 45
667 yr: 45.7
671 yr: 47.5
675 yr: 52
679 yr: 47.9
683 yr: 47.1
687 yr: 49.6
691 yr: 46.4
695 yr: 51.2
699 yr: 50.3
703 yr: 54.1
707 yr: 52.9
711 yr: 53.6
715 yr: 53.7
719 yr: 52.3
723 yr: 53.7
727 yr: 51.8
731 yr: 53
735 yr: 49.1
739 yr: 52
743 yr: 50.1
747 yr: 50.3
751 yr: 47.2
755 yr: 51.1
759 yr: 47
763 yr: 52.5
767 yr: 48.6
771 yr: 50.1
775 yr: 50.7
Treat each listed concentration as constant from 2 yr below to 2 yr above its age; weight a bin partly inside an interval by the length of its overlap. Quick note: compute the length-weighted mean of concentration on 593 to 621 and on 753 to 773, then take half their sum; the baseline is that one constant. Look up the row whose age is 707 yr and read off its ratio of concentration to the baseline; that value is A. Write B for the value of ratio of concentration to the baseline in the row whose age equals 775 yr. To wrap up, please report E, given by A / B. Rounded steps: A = 1.17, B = 1.12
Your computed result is 1.04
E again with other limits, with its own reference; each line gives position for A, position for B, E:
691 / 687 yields 0.94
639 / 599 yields 1.14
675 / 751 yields 1.10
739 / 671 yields 1.09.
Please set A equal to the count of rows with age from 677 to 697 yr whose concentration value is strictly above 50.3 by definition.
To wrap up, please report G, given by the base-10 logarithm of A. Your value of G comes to 0.00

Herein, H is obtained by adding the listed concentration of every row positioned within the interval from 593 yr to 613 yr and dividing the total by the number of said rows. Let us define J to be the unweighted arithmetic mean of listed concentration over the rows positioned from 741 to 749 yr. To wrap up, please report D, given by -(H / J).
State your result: -0.80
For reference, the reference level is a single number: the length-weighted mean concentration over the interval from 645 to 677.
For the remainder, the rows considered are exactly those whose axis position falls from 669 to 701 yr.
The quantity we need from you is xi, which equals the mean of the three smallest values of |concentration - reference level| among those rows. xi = 0.4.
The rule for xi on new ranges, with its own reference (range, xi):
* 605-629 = 4.5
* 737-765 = 1.1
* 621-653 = 1.2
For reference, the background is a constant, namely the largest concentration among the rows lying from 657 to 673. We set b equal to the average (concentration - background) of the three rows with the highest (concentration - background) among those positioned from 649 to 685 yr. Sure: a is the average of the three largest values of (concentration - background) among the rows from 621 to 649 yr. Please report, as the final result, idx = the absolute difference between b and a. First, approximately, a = -1.7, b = 1.8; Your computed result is 3.5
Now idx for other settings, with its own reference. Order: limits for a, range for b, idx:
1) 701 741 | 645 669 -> 6.9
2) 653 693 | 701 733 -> 4.0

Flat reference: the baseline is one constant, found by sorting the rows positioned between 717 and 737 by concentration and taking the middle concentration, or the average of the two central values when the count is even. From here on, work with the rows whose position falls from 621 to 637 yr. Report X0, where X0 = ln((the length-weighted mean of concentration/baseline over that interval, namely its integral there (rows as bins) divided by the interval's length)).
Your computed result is -0.21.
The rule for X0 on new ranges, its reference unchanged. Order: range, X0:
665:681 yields -0.08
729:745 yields -0.02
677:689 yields -0.08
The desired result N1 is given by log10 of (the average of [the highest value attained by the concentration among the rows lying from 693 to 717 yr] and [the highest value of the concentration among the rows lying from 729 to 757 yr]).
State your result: 1.73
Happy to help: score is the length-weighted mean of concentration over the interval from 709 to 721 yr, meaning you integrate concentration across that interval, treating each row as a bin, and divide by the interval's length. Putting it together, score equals 53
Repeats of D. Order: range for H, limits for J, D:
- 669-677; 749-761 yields -1.03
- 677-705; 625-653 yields -1.10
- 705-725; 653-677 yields -1.13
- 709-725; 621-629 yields -1.24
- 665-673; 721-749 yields -0.91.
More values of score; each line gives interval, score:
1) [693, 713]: 52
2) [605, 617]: 40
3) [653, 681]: 47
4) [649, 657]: 47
